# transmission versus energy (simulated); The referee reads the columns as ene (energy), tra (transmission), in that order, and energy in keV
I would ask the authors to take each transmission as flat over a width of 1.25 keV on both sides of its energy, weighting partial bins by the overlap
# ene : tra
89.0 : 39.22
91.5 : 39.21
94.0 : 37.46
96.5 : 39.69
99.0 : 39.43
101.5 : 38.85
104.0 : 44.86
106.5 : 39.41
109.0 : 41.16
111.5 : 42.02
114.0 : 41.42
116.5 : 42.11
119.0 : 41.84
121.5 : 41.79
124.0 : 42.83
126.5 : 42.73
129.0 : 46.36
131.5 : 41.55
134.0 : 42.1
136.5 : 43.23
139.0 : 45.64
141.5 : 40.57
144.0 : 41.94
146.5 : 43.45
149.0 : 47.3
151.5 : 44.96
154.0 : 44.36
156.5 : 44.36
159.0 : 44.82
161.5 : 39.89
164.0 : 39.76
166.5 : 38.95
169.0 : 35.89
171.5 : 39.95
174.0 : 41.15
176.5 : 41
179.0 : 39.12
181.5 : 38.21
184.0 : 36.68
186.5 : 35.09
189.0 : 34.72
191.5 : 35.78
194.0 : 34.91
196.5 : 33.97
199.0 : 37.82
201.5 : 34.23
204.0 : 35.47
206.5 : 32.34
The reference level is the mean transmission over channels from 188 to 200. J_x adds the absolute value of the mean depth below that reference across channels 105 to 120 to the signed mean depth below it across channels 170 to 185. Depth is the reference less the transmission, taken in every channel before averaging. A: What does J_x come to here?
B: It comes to 2.0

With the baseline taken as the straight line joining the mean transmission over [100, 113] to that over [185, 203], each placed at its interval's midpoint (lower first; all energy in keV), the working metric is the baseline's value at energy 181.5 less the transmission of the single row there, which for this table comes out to -2.1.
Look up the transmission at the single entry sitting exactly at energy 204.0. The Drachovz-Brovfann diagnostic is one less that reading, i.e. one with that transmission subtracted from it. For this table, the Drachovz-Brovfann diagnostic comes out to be -34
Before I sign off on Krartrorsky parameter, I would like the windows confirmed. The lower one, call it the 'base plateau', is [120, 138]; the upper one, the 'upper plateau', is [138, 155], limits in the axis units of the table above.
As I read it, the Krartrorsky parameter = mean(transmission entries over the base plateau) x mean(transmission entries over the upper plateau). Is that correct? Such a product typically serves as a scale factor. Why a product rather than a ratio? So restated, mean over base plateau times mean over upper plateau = 1891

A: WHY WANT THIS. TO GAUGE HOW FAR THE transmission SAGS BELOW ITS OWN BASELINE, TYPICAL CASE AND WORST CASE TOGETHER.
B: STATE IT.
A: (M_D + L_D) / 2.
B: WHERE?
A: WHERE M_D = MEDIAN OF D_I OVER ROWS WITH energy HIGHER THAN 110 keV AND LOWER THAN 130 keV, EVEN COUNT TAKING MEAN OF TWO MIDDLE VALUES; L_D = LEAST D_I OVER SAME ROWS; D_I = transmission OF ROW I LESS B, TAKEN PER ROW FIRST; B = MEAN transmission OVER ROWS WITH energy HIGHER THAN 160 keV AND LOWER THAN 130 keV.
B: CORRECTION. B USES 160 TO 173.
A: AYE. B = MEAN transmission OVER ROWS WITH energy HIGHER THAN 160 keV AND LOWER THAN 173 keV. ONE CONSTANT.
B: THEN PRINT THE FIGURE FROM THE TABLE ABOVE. 3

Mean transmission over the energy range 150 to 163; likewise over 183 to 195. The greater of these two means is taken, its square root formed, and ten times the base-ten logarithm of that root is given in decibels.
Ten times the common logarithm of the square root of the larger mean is 8.201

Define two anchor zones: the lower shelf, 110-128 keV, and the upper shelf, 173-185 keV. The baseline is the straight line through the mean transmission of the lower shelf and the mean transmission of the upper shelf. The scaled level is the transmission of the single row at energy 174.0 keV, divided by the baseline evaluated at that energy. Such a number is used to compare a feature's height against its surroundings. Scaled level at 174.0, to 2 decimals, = 1.04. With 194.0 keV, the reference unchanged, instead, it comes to 0.91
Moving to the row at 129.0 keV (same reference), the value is 1.11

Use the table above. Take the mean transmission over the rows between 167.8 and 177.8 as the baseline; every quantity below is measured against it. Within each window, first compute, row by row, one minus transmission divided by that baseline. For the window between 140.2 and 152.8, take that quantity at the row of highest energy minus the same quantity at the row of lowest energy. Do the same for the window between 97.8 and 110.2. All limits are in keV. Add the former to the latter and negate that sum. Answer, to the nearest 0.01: 0.15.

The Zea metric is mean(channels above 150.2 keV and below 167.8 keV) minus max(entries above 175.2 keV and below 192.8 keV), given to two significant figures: 1.4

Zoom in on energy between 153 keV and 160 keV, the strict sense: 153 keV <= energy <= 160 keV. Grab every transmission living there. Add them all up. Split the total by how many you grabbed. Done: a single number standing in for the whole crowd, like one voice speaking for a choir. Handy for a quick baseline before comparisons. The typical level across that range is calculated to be 44.5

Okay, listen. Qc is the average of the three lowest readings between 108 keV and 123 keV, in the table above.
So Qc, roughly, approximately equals 41.5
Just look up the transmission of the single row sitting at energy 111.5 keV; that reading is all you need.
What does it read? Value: 42.02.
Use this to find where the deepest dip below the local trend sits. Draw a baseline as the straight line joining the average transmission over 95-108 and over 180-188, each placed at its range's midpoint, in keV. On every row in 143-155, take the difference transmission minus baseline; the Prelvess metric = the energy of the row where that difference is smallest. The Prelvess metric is 144.0 keV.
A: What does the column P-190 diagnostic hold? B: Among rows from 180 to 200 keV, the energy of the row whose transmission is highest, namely 181.5 keV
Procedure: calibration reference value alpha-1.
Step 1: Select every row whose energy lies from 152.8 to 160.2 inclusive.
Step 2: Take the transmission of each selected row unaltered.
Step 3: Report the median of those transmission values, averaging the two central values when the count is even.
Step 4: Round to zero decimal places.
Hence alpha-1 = 44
